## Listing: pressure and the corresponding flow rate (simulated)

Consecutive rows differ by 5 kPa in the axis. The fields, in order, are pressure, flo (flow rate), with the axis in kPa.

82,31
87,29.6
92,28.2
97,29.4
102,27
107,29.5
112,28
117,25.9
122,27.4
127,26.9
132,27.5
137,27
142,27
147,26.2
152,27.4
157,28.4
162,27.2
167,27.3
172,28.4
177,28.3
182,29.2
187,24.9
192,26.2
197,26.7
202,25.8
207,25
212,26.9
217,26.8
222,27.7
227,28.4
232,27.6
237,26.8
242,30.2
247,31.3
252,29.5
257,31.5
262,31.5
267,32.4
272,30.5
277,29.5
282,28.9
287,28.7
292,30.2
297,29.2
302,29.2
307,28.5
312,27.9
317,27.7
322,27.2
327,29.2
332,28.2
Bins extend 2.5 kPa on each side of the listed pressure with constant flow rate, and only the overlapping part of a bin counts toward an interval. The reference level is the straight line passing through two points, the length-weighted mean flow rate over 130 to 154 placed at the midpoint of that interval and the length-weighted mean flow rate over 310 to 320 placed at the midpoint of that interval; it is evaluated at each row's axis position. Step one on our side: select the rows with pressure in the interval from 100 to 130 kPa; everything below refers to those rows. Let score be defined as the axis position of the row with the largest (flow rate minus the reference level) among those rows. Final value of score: 107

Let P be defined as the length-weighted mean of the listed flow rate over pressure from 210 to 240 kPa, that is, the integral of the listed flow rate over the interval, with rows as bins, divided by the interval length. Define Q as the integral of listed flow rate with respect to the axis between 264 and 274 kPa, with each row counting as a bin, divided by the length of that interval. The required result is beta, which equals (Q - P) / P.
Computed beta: 0.15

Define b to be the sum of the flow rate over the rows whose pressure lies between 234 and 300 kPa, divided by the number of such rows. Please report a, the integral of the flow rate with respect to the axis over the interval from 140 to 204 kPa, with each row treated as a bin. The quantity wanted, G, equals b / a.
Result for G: 0.0173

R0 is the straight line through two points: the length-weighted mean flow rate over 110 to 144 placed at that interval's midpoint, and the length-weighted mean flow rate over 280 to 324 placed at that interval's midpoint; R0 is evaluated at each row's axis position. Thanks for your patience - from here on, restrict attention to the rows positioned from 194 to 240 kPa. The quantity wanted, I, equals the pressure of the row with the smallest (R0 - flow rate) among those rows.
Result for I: 227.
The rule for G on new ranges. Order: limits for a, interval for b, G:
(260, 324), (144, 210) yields 0.0144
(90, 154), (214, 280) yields 0.0168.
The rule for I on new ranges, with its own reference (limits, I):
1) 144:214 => 182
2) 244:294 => 267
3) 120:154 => 132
